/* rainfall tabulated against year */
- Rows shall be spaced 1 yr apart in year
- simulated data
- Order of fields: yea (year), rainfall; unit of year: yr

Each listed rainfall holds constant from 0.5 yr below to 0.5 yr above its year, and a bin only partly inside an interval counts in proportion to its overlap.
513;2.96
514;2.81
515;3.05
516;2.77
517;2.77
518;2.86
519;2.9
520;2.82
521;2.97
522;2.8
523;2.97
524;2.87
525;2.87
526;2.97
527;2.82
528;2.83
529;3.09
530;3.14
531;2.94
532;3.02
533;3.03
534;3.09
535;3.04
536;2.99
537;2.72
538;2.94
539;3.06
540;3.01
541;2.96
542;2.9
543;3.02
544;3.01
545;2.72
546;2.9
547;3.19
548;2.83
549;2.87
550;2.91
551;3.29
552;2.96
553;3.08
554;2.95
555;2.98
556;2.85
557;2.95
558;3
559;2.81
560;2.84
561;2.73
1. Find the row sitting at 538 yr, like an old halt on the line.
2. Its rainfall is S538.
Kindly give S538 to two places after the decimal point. 2.94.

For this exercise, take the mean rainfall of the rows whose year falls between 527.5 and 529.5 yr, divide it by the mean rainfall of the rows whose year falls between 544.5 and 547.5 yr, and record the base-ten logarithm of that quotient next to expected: 0.003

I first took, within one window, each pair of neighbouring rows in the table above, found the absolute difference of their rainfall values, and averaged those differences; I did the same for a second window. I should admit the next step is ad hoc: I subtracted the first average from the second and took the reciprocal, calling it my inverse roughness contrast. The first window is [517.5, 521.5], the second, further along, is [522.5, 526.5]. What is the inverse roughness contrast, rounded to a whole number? -43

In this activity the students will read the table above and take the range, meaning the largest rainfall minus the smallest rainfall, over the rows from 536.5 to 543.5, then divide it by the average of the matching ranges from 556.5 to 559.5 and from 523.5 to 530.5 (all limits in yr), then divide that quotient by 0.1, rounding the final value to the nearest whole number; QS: 13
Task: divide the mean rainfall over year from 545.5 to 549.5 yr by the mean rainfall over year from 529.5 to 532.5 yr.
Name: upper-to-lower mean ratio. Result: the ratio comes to 0.97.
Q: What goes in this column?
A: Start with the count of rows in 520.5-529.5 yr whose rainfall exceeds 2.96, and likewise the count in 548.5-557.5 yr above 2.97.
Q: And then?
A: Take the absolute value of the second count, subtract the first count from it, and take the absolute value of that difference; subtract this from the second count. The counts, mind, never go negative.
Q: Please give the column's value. 2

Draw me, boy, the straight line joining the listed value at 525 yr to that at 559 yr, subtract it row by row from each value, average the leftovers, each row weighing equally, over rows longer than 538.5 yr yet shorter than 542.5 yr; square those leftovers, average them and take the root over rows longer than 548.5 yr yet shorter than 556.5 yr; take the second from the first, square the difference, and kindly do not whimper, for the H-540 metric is 0.005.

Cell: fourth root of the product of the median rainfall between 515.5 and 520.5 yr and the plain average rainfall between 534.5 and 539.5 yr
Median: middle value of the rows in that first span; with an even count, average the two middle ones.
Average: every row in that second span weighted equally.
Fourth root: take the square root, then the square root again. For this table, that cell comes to 1.70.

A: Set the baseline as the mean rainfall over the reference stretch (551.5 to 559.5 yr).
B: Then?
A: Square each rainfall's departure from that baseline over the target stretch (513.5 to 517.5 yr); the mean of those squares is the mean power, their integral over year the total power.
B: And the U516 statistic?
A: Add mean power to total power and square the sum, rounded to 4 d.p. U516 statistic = 0.0133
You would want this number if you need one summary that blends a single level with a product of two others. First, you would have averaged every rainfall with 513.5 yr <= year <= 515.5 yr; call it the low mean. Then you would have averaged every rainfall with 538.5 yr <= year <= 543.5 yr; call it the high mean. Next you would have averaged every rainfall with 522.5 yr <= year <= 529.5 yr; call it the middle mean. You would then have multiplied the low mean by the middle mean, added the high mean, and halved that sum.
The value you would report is 5.77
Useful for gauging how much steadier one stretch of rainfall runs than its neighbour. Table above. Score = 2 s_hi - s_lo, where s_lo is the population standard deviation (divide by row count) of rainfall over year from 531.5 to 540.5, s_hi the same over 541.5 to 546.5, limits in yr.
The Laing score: 0.113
